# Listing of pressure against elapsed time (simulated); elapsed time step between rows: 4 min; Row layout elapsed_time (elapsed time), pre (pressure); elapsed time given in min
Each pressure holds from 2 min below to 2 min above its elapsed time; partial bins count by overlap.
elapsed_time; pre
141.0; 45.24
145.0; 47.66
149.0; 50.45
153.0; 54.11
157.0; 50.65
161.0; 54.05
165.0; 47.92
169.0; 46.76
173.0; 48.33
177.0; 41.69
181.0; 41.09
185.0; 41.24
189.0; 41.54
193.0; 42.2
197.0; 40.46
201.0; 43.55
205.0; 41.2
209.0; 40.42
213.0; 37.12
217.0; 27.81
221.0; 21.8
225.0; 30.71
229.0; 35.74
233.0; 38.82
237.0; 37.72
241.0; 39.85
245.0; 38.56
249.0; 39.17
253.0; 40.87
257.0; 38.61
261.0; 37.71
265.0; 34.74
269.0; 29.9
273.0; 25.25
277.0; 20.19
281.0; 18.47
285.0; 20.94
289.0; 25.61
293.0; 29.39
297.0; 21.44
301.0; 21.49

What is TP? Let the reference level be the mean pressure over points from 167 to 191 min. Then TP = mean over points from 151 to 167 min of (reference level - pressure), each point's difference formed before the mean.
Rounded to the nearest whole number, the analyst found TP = -8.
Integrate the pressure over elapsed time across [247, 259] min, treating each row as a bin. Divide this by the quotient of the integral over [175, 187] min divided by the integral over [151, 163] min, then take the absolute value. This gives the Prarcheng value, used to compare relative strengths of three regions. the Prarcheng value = 608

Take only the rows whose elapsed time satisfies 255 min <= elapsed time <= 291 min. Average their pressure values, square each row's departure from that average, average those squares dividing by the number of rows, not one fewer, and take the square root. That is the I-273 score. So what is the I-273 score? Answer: 7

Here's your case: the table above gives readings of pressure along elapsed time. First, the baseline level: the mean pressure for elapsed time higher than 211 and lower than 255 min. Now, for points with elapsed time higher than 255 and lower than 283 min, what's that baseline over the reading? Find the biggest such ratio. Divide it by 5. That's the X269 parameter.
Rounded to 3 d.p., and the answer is 0.382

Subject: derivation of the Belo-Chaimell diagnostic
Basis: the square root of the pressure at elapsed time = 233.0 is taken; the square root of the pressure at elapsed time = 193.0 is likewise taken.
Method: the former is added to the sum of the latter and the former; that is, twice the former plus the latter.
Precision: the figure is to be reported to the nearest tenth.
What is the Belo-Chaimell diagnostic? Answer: 19.0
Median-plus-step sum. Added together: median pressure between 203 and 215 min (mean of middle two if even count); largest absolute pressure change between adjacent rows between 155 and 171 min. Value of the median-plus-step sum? 47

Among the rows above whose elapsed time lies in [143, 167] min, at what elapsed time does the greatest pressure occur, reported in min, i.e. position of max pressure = 153.0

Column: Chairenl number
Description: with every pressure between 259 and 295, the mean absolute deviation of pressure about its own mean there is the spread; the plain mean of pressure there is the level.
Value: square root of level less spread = 4.6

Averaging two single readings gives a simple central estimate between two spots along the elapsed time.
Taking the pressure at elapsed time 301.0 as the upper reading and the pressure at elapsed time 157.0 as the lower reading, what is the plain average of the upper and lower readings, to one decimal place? 36.1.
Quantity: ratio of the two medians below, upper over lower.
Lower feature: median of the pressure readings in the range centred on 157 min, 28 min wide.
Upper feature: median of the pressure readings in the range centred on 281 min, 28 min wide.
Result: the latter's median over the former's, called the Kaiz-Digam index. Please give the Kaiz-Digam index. 0.50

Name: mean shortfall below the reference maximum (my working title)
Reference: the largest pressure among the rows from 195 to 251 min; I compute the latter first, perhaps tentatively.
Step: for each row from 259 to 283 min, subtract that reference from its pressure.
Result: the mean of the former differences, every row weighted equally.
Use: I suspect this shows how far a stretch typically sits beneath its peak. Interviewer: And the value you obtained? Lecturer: -16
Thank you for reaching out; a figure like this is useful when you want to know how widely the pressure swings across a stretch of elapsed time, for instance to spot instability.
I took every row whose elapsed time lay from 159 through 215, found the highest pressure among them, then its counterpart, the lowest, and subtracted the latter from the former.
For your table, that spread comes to 16.9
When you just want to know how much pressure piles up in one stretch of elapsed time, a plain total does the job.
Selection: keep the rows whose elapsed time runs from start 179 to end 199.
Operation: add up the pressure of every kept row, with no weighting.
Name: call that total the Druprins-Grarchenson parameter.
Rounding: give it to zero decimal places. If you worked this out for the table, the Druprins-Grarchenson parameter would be 207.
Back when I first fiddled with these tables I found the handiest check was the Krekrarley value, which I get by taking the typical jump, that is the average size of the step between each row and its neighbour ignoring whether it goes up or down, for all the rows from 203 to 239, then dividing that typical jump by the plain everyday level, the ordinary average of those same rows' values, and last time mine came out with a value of 0.14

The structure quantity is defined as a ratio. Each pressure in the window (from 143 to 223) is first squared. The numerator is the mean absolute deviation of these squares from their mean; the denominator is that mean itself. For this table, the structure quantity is 0.25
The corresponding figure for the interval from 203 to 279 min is 0.28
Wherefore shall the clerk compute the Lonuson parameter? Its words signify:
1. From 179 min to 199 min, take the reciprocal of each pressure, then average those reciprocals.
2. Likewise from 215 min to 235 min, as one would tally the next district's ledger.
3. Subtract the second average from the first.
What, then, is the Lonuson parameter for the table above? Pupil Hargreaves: -0.0094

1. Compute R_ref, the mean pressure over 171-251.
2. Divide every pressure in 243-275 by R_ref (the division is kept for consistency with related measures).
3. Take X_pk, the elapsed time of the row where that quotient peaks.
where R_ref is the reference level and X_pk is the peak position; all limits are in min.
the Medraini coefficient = 253.0 min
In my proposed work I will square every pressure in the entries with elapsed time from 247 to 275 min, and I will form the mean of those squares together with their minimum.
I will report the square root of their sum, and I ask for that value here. 43.6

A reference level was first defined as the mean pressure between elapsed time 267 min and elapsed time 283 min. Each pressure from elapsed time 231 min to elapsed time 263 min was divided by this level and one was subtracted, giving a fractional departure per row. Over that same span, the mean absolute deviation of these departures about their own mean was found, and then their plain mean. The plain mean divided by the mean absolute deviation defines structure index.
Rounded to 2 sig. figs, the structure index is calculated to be 20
